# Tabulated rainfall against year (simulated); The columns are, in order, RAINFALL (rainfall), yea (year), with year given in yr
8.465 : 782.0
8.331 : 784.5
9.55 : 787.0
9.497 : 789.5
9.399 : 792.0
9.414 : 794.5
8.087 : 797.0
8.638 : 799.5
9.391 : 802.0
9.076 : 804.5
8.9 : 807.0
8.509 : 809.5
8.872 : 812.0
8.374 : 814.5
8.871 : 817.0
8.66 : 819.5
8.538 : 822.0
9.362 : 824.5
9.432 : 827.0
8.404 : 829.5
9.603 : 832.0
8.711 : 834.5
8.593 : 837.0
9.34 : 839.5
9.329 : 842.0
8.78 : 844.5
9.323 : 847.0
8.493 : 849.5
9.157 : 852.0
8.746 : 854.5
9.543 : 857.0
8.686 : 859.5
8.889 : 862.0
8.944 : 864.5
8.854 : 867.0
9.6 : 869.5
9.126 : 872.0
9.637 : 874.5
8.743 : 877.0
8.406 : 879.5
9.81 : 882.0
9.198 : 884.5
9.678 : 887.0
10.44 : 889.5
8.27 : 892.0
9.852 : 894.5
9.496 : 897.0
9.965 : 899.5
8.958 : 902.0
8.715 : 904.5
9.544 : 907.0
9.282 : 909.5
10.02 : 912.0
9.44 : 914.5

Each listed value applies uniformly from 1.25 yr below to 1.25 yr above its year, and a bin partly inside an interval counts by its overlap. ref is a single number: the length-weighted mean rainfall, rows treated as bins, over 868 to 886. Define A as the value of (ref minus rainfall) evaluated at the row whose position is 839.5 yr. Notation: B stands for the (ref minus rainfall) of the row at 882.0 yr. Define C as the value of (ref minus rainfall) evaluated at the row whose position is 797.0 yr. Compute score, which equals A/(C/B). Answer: 0.1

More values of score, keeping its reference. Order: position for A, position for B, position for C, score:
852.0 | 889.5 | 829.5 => -0.1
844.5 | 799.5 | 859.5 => 0.5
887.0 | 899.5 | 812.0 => 1.0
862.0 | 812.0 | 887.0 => -0.2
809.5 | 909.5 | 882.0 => 0.1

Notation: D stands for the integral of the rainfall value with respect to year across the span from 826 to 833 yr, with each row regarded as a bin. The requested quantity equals 64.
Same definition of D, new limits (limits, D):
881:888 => 67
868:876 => 75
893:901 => 78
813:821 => 69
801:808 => 64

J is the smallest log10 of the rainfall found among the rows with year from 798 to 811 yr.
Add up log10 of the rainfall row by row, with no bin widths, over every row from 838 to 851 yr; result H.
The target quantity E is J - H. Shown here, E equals -3.85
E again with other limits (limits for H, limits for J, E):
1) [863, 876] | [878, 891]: -3.90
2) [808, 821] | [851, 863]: -3.75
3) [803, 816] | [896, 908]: -3.77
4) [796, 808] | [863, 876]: -3.78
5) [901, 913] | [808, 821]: -3.92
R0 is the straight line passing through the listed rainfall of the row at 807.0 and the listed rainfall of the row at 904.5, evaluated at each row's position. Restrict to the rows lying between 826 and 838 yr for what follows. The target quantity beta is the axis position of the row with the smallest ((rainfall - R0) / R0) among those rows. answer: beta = 829.5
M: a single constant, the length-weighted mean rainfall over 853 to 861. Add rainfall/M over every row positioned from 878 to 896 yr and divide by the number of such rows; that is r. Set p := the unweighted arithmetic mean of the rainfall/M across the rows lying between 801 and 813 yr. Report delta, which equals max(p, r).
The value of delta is 1.04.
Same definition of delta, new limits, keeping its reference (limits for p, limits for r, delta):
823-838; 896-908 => 1.04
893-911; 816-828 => 1.05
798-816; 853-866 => 1.00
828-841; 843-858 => 1.00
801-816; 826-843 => 1.01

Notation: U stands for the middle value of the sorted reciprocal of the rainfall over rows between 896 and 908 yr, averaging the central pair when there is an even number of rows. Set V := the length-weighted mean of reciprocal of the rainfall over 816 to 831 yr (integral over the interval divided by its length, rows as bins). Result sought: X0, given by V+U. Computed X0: 0.218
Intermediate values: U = 0.105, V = 0.113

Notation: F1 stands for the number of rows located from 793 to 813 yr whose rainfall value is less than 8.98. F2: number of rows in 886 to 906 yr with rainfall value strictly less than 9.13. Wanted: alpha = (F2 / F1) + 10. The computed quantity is 10.6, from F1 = 5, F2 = 3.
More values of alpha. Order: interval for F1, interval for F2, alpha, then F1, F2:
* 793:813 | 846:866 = 11.0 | 5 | 5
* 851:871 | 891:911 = 10.6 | 5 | 3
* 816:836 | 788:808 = 10.8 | 5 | 4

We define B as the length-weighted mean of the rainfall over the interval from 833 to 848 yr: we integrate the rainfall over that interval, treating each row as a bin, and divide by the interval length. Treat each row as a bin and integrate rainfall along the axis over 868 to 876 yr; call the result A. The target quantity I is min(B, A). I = 9.02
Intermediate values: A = 75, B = 9.02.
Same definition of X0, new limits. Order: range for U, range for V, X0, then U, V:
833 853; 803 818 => 0.226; 0.112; 0.114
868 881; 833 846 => 0.221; 0.110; 0.112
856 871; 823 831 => 0.223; 0.112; 0.111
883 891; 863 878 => 0.213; 0.103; 0.109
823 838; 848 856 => 0.224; 0.111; 0.113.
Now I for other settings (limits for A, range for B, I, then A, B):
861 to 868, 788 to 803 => 9.07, 62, 9.07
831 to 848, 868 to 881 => 9.11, 154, 9.11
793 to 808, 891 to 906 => 9.23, 134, 9.23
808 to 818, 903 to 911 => 9.20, 87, 9.20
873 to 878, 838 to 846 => 9.14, 46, 9.14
